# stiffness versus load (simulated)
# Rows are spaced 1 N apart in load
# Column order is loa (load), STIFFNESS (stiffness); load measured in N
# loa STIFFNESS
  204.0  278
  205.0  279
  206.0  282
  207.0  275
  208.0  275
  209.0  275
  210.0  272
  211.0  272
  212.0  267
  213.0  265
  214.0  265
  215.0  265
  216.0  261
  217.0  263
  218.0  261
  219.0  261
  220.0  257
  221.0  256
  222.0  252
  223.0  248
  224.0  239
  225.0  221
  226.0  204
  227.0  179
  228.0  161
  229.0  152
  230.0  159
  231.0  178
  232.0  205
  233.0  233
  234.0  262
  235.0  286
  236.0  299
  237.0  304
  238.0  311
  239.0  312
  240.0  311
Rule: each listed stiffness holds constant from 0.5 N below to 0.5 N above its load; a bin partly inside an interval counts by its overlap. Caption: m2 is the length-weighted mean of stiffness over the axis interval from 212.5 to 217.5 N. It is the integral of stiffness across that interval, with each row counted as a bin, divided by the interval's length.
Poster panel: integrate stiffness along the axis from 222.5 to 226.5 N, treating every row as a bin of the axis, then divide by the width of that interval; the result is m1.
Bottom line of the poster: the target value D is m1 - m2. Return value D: -36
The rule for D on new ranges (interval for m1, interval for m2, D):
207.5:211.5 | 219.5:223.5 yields 20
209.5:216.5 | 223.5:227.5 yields 56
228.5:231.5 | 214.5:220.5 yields -98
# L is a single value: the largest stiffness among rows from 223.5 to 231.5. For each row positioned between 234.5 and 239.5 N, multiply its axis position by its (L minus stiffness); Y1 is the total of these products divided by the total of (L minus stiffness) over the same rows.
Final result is 237.2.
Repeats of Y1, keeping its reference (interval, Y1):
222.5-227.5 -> 226.7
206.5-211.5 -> 208.9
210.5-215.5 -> 212.9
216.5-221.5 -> 218.8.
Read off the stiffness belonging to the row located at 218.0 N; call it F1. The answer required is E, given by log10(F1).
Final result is 2.42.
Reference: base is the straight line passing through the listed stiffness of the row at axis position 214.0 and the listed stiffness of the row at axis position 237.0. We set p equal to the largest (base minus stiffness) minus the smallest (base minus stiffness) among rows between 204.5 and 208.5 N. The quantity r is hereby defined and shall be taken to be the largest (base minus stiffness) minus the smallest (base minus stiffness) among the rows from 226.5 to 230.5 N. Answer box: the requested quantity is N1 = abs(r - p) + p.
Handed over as 30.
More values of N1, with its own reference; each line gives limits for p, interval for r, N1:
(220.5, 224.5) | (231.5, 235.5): 76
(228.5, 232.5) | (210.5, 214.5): 84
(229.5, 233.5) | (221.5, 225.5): 102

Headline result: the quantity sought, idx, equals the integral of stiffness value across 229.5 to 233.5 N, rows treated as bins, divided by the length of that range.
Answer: 194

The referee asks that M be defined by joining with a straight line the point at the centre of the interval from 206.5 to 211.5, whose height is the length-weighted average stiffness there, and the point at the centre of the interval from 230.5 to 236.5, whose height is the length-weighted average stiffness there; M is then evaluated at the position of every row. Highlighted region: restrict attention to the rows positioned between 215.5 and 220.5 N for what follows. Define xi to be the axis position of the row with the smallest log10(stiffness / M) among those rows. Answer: 216.0 N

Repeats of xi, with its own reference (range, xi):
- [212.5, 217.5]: 216.0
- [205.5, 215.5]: 213.0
